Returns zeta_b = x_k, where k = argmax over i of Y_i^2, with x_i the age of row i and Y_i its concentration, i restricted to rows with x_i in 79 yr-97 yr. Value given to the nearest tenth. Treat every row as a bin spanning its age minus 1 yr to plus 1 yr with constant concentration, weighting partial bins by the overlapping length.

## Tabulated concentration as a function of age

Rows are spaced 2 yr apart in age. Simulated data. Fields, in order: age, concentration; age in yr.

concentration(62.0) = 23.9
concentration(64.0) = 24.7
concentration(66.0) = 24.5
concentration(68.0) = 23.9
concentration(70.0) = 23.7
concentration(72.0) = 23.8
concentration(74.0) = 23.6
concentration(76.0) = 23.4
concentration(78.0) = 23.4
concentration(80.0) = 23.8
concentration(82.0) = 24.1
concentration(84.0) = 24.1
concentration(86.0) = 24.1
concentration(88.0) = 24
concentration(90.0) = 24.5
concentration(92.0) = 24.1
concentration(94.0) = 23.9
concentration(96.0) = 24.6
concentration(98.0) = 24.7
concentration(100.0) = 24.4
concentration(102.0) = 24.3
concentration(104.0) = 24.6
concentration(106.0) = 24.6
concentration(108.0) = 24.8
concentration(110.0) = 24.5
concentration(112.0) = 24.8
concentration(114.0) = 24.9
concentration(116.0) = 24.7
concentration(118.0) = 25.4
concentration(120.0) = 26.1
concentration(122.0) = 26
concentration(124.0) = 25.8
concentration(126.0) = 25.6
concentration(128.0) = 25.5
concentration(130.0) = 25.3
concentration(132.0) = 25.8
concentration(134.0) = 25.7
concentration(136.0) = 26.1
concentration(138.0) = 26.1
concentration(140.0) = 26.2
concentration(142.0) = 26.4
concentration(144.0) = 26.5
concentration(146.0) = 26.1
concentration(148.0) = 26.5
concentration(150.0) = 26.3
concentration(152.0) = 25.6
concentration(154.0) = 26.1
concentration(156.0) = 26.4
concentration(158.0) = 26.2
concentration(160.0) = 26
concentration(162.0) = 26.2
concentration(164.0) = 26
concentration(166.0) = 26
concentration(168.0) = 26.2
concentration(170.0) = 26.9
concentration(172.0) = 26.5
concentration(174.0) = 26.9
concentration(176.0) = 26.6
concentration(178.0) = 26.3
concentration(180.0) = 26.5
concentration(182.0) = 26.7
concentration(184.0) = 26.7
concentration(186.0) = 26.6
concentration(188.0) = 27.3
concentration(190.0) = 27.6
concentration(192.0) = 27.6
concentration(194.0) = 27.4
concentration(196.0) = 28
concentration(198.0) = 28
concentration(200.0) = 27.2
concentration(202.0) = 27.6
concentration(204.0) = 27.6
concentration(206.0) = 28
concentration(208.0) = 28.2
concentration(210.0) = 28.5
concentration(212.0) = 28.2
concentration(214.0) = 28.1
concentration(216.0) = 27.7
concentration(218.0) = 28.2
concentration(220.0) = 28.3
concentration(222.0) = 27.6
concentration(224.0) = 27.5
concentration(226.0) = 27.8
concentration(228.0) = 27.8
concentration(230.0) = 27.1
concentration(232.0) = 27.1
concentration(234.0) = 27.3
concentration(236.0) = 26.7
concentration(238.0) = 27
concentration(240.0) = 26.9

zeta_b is 96.0 yr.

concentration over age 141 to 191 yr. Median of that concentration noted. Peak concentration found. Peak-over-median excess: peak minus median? 1.2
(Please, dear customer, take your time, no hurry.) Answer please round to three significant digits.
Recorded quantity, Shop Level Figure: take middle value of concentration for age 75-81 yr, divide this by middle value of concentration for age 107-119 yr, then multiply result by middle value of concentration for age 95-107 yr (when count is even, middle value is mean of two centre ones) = 23.2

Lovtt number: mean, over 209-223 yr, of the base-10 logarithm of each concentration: 1.45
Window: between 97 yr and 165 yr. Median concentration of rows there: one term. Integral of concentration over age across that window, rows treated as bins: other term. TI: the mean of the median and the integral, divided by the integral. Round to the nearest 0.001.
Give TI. 0.507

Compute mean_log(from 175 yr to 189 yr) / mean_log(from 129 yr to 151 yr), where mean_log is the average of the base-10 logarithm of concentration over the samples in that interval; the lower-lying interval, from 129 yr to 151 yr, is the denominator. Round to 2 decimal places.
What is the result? 1.01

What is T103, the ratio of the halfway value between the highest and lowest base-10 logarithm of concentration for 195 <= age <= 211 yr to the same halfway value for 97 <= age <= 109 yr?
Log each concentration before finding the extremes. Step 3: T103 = 1.04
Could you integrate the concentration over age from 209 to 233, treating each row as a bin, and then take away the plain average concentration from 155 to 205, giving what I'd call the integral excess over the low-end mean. 641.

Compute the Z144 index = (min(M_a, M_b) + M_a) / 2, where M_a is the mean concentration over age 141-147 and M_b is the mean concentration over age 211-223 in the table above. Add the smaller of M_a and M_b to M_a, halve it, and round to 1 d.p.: 26.3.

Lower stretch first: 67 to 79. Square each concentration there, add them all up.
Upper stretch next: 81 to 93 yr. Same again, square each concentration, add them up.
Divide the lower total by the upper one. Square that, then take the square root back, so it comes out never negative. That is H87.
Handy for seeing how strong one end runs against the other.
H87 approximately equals 0.96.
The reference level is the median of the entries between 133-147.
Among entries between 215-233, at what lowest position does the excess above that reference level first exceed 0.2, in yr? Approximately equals 216.0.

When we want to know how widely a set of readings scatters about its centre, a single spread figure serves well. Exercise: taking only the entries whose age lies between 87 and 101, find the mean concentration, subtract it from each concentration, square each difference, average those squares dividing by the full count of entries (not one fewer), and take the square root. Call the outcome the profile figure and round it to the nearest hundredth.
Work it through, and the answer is 0.29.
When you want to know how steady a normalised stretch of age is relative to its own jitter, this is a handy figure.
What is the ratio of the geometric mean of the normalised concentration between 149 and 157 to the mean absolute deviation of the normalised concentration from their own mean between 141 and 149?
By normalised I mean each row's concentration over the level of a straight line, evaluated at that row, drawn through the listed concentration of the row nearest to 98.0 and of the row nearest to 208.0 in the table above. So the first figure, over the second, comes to 168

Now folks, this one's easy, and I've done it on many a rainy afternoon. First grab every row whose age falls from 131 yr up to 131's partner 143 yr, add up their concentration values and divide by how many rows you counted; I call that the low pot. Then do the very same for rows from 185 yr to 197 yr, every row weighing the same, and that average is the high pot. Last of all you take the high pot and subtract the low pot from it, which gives 1.4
